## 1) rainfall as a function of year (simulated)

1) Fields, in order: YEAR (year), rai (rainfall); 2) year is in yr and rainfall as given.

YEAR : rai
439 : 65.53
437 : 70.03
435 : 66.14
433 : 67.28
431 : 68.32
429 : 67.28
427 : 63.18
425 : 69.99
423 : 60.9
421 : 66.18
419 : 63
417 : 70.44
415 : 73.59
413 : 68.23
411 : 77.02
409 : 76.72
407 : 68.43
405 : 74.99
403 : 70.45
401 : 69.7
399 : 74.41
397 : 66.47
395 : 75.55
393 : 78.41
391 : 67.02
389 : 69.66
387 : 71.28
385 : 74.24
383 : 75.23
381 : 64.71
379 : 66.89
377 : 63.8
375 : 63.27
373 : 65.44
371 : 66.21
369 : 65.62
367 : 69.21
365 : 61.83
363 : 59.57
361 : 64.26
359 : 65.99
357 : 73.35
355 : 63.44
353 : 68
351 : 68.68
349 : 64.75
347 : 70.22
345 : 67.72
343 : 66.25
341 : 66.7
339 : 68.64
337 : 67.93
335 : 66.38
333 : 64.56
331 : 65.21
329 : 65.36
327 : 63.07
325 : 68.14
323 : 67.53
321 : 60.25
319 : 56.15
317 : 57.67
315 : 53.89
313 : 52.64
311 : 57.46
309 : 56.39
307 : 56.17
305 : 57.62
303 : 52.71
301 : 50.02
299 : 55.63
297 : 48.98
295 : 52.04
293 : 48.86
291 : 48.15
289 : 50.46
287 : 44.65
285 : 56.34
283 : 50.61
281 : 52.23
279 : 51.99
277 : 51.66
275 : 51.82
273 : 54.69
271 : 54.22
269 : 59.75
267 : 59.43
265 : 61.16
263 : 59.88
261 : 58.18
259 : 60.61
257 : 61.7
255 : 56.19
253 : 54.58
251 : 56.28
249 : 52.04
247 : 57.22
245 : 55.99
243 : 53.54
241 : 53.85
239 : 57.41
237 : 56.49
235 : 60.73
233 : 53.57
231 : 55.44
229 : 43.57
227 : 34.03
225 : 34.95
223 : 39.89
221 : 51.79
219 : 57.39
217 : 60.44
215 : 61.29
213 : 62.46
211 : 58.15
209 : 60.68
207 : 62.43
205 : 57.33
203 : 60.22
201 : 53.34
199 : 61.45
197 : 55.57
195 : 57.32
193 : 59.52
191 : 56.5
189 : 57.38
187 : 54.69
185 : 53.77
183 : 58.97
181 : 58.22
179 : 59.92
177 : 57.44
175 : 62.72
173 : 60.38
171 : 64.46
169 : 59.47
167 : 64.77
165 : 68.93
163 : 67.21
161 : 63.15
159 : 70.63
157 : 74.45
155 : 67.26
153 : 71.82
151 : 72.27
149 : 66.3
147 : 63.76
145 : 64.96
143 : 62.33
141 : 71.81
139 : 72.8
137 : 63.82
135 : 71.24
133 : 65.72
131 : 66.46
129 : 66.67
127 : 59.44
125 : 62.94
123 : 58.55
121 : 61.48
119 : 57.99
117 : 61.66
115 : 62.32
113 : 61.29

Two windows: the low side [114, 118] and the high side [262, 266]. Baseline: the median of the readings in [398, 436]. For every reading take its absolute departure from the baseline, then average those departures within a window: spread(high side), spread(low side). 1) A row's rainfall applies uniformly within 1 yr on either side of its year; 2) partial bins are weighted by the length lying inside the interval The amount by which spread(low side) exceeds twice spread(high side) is -9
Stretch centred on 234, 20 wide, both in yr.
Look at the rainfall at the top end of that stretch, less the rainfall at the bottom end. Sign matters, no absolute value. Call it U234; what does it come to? 19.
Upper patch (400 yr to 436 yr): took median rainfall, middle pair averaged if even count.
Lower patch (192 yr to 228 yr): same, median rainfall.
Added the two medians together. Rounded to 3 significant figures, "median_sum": 126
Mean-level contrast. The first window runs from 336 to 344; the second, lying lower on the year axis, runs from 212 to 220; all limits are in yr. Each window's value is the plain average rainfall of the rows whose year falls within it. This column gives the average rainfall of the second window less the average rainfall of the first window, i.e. -7.0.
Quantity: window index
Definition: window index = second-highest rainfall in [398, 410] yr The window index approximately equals 74.99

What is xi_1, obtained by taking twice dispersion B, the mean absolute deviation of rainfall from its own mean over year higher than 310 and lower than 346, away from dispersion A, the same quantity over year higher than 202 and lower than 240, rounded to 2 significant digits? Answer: -2.0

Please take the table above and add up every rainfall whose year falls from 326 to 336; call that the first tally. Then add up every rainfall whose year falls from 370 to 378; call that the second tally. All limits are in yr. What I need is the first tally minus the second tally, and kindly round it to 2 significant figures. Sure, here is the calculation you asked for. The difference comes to 66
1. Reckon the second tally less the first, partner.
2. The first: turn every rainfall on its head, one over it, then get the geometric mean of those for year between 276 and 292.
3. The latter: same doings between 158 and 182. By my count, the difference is -0.0039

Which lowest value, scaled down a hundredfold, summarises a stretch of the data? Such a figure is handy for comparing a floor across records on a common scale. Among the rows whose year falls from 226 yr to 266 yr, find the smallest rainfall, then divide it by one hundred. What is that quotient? 0.34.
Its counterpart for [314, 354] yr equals 0.54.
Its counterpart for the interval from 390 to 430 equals 0.61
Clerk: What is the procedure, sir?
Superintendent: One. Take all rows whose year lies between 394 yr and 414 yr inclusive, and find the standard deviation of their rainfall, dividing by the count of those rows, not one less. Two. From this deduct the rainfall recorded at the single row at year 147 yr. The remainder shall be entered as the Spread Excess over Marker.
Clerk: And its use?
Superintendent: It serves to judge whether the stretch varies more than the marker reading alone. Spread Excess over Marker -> -60.0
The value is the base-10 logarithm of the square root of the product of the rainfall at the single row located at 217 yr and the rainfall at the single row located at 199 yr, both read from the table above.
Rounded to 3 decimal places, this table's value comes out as 1.785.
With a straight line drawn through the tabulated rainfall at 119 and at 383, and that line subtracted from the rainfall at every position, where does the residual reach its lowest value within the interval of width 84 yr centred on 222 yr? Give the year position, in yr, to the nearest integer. 227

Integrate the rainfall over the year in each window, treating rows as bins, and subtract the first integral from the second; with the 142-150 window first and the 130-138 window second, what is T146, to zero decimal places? 20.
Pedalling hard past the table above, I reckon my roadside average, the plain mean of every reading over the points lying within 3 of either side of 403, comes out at 72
